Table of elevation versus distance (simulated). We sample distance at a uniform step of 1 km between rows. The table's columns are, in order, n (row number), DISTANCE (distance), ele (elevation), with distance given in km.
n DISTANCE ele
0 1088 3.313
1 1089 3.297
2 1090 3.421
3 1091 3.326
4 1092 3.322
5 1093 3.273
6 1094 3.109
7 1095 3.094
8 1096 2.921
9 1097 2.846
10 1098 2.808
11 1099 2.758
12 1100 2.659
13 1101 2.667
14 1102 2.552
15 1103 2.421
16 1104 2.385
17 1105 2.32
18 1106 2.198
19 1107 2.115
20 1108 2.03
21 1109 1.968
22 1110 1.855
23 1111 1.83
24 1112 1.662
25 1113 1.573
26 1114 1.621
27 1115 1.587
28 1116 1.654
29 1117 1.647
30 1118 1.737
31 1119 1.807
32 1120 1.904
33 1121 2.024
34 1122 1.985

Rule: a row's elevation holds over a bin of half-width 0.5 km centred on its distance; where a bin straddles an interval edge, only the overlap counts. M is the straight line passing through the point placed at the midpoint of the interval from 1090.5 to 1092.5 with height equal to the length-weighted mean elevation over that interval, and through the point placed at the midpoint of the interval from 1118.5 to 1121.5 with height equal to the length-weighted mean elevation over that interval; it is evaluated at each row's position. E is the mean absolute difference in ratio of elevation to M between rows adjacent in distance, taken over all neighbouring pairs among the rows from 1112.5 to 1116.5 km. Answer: 0.029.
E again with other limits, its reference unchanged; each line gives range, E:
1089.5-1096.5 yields 0.019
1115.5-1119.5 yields 0.046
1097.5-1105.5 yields 0.015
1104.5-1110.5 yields 0.021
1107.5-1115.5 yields 0.023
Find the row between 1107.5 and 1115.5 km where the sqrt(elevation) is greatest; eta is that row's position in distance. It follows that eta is 1108 km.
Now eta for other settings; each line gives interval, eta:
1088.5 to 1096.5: 1090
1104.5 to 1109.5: 1105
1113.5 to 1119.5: 1119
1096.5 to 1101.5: 1097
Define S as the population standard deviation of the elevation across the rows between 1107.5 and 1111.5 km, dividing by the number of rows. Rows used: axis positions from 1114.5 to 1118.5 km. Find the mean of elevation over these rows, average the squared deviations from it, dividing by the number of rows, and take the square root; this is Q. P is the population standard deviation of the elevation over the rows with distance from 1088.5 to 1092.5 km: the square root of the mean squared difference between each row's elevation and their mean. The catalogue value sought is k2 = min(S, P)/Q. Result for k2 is 0.9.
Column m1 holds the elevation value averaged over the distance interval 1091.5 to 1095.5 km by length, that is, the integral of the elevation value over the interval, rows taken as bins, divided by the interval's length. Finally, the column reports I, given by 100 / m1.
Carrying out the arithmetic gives 31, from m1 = 3.2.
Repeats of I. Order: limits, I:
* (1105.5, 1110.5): 49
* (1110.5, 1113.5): 59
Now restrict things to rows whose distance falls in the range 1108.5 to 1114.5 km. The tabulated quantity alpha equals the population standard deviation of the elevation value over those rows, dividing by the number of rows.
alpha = 0.14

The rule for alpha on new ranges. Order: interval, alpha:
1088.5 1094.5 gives 0.09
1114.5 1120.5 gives 0.11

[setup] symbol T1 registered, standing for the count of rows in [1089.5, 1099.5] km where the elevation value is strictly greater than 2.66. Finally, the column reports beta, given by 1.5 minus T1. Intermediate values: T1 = 10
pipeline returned -8.5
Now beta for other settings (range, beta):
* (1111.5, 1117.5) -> 1.5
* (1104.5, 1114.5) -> 1.5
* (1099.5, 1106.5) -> 0.5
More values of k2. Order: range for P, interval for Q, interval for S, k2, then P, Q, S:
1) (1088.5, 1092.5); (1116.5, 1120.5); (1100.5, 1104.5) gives 0.5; 0.05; 0.094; 0.112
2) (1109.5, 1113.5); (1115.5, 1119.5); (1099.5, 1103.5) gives 1.5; 0.12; 0.066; 0.100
